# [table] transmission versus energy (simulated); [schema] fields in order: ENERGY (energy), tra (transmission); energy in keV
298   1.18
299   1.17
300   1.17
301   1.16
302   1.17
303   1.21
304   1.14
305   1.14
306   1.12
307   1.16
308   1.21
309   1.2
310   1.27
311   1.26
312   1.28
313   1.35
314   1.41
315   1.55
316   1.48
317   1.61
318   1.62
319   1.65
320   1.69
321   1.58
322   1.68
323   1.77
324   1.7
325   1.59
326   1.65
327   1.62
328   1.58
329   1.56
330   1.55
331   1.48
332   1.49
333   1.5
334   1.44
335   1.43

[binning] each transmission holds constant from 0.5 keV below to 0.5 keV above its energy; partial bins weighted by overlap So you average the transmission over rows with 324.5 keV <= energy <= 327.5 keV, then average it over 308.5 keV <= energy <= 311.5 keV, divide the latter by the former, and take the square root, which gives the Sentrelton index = 0.88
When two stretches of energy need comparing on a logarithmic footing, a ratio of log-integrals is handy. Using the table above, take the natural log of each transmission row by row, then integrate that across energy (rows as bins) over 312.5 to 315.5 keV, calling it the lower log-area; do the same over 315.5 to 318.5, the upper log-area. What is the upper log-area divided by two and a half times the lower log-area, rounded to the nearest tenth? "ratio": 0.5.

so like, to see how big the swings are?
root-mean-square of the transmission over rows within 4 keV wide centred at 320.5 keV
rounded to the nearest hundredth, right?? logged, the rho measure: 1.65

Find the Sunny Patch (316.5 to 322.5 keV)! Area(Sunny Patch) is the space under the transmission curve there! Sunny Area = 9.8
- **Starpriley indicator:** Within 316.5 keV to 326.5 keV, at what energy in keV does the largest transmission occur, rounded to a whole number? 323 keV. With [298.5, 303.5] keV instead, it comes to 303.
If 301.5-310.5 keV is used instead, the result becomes 310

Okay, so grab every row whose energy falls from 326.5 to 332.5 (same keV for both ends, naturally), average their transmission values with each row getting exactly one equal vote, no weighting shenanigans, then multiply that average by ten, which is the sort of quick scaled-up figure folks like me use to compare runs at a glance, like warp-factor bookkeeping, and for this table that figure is 15.5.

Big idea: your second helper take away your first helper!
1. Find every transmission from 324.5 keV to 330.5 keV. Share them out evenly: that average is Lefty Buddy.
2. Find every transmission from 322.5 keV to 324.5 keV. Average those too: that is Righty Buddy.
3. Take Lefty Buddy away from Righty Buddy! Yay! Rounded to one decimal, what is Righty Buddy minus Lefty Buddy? 0.1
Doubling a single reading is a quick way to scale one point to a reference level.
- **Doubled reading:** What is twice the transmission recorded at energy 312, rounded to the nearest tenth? 2.6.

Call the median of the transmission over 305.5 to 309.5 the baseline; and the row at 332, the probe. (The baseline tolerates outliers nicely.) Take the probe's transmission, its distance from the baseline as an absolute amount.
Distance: 0.310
